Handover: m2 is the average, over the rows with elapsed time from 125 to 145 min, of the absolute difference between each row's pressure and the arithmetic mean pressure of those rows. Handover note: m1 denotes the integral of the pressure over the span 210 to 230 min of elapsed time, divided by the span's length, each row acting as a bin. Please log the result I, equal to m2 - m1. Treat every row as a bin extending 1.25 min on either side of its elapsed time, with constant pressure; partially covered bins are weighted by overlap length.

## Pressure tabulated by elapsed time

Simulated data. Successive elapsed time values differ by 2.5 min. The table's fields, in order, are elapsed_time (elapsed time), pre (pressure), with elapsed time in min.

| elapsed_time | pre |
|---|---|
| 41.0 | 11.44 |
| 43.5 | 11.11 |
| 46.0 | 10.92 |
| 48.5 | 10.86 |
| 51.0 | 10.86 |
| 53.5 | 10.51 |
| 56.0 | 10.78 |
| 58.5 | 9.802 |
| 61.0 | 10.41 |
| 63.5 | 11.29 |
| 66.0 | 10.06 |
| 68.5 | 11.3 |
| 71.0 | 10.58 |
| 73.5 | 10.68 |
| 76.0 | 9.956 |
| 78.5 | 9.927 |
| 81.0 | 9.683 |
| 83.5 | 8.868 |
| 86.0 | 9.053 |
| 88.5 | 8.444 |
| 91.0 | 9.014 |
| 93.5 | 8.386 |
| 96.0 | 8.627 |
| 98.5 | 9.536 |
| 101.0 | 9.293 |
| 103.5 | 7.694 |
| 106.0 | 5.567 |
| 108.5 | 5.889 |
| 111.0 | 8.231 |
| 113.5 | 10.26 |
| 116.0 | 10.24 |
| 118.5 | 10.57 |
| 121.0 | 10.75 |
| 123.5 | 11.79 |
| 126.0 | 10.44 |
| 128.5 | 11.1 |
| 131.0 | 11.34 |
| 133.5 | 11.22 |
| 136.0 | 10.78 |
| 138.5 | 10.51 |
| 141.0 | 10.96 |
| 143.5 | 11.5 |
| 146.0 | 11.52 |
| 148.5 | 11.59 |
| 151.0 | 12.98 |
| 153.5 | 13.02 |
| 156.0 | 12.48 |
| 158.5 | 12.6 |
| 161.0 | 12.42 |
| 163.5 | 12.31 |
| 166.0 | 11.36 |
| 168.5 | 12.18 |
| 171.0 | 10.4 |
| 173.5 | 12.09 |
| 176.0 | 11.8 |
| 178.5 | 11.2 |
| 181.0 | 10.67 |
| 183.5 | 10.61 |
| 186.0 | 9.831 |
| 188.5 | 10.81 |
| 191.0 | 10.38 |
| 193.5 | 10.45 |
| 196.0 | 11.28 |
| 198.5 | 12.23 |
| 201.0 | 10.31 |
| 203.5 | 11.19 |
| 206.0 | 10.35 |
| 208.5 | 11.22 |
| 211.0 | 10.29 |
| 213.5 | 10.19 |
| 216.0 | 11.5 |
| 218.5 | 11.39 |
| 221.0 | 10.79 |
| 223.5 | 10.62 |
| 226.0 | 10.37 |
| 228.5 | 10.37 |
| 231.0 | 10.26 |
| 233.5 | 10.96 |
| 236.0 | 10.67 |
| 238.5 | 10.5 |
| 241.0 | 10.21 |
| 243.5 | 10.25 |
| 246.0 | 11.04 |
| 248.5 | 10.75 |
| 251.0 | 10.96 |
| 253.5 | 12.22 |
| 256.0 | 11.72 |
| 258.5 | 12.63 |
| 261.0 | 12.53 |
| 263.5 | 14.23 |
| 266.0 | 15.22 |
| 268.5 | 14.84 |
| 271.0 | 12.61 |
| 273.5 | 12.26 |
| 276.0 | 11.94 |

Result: -10.4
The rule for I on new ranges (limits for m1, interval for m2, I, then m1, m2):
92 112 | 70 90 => -7.3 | 7.9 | 0.6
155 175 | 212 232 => -11.6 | 12.0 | 0.4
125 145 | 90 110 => -9.8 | 11.0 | 1.2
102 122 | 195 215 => -8.0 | 8.6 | 0.6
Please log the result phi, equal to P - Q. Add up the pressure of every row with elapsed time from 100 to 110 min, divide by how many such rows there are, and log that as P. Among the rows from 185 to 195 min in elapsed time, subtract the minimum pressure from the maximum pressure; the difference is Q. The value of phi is 6.1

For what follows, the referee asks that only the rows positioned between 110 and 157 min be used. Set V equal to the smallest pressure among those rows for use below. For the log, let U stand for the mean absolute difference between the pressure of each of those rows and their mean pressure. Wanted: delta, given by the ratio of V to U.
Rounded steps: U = 0.8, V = 8.231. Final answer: 11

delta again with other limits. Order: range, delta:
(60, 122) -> 5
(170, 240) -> 20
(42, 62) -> 31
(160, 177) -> 20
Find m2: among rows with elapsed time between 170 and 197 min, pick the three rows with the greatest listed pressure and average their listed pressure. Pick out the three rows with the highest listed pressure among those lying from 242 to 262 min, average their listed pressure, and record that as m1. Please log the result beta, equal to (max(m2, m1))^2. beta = 155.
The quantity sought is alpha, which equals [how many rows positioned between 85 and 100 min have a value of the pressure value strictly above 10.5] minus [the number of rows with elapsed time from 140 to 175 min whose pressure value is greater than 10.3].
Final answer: -14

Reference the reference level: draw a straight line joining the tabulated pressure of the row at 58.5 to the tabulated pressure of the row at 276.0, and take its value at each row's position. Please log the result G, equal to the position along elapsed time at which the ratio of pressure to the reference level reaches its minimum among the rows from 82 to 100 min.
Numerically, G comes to 93.5 min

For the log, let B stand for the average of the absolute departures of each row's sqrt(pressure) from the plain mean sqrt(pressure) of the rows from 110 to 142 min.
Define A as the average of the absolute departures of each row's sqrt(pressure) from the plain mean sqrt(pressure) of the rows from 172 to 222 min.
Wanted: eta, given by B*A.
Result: 0.0071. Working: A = 0.083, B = 0.085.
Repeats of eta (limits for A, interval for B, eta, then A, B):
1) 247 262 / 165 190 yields 0.0091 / 0.096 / 0.095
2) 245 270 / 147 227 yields 0.0201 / 0.180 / 0.112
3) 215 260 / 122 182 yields 0.0075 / 0.079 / 0.094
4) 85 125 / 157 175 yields 0.0183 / 0.212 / 0.087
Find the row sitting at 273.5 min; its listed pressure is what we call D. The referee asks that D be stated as 12.26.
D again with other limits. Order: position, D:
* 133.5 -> 11.22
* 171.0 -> 10.4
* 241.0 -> 10.21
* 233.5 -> 10.96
